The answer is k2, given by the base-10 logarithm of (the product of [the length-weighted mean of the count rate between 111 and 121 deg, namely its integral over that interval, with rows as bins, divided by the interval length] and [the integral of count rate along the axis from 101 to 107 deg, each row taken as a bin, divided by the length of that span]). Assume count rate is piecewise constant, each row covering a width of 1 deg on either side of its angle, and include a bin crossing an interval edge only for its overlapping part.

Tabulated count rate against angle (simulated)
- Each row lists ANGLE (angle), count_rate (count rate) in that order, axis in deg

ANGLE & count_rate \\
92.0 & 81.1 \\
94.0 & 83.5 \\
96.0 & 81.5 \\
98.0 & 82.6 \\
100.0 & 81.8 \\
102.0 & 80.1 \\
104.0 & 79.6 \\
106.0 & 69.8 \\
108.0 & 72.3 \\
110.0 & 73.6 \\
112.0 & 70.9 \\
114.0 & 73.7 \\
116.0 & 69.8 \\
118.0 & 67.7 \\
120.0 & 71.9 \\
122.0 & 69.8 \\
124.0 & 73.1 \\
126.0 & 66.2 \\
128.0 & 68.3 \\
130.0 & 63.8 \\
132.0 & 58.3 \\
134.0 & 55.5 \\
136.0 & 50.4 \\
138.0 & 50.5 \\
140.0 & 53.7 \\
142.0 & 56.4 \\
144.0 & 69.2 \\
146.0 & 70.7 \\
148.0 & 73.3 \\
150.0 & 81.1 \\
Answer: 3.73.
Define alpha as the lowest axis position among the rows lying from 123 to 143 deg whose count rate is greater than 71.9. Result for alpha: 124.0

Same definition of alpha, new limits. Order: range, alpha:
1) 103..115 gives 104.0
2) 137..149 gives 148.0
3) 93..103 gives 94.0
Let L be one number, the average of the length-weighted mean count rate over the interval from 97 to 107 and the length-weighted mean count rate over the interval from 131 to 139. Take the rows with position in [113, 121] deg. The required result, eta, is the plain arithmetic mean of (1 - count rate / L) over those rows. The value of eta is -0.07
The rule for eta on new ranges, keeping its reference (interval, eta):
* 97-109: -0.17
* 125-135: 0.06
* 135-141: 0.22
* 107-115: -0.10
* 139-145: 0.10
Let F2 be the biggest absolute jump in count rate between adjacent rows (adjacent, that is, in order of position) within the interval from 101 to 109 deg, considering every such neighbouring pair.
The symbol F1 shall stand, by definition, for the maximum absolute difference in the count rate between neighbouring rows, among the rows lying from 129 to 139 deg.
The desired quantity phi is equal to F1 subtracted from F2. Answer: 4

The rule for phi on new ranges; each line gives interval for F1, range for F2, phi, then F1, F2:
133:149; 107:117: -9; 12.8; 4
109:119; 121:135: 3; 3.9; 7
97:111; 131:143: -5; 9.8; 5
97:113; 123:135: -3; 9.8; 7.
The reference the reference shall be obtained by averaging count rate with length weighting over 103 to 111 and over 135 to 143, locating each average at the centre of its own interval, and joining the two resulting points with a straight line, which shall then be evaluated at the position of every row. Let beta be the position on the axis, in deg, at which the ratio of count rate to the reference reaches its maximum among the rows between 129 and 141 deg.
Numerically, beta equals 130.0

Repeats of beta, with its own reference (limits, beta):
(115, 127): 124.0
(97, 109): 104.0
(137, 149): 148.0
